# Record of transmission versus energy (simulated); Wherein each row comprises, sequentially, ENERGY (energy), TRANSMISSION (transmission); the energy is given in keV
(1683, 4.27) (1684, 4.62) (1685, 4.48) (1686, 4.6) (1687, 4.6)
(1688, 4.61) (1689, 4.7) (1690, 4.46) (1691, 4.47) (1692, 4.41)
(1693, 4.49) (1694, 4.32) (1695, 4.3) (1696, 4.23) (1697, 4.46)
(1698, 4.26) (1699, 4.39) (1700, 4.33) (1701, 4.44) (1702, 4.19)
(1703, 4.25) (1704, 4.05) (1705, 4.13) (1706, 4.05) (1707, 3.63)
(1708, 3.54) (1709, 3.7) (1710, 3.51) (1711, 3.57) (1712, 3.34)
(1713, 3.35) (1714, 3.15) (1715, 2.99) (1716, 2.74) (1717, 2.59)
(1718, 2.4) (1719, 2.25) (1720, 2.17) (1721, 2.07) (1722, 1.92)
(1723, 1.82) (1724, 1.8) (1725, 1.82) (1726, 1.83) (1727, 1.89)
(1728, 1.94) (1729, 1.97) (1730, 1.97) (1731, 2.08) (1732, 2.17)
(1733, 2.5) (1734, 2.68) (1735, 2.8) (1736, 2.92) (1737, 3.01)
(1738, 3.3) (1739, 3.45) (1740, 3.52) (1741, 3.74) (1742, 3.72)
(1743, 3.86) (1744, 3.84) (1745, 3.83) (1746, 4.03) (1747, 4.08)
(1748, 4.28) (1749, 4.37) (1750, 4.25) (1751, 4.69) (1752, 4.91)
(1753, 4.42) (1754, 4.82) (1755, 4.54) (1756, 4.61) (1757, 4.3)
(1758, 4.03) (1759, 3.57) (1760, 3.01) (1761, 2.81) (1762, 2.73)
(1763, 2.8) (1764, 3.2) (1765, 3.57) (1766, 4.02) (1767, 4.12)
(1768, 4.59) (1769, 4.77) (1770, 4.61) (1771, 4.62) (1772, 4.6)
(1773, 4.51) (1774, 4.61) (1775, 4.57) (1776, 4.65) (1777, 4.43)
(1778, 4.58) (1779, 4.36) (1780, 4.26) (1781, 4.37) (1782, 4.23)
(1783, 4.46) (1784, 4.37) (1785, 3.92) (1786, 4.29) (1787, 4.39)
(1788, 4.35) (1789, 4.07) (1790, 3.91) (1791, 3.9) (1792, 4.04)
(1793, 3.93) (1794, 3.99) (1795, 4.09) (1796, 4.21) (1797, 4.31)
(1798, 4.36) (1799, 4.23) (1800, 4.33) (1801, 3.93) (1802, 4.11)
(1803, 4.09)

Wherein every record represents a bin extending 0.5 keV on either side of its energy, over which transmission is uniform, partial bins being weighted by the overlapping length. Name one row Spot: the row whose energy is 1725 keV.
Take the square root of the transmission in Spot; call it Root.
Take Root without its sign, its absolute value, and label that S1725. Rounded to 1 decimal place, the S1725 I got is 1.3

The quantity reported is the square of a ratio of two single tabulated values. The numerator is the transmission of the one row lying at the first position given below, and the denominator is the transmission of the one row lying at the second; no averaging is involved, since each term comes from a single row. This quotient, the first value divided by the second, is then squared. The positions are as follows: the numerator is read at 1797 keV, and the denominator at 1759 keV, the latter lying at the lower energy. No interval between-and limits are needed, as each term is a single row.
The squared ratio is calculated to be 1.46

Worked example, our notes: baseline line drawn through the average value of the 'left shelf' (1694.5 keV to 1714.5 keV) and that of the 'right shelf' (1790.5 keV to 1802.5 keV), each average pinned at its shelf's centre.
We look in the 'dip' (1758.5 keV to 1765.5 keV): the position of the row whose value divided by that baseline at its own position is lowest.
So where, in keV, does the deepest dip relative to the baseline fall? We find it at 1762 keV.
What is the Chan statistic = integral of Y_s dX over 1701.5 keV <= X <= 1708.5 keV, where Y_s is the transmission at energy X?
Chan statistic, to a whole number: 28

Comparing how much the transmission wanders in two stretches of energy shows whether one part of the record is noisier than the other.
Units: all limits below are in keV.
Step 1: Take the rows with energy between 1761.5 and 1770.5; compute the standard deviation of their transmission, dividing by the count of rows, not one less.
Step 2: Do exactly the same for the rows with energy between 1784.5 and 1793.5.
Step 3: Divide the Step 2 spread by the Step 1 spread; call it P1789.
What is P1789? 0.26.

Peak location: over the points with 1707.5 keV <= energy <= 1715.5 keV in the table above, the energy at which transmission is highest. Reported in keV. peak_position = 1709 keV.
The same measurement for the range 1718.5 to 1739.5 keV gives 1739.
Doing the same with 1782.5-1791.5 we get 1783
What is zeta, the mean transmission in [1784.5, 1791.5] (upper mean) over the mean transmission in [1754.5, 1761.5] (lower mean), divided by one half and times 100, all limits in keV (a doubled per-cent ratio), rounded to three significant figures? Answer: 215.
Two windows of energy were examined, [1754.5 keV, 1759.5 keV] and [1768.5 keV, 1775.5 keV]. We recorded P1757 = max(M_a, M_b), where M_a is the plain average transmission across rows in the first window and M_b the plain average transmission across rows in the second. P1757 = 4.61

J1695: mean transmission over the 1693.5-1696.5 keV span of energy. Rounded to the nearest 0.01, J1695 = 4.28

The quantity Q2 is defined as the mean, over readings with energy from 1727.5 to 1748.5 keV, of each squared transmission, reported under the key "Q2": 10.4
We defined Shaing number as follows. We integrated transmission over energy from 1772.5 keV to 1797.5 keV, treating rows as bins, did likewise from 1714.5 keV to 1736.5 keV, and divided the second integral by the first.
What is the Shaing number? 0.46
